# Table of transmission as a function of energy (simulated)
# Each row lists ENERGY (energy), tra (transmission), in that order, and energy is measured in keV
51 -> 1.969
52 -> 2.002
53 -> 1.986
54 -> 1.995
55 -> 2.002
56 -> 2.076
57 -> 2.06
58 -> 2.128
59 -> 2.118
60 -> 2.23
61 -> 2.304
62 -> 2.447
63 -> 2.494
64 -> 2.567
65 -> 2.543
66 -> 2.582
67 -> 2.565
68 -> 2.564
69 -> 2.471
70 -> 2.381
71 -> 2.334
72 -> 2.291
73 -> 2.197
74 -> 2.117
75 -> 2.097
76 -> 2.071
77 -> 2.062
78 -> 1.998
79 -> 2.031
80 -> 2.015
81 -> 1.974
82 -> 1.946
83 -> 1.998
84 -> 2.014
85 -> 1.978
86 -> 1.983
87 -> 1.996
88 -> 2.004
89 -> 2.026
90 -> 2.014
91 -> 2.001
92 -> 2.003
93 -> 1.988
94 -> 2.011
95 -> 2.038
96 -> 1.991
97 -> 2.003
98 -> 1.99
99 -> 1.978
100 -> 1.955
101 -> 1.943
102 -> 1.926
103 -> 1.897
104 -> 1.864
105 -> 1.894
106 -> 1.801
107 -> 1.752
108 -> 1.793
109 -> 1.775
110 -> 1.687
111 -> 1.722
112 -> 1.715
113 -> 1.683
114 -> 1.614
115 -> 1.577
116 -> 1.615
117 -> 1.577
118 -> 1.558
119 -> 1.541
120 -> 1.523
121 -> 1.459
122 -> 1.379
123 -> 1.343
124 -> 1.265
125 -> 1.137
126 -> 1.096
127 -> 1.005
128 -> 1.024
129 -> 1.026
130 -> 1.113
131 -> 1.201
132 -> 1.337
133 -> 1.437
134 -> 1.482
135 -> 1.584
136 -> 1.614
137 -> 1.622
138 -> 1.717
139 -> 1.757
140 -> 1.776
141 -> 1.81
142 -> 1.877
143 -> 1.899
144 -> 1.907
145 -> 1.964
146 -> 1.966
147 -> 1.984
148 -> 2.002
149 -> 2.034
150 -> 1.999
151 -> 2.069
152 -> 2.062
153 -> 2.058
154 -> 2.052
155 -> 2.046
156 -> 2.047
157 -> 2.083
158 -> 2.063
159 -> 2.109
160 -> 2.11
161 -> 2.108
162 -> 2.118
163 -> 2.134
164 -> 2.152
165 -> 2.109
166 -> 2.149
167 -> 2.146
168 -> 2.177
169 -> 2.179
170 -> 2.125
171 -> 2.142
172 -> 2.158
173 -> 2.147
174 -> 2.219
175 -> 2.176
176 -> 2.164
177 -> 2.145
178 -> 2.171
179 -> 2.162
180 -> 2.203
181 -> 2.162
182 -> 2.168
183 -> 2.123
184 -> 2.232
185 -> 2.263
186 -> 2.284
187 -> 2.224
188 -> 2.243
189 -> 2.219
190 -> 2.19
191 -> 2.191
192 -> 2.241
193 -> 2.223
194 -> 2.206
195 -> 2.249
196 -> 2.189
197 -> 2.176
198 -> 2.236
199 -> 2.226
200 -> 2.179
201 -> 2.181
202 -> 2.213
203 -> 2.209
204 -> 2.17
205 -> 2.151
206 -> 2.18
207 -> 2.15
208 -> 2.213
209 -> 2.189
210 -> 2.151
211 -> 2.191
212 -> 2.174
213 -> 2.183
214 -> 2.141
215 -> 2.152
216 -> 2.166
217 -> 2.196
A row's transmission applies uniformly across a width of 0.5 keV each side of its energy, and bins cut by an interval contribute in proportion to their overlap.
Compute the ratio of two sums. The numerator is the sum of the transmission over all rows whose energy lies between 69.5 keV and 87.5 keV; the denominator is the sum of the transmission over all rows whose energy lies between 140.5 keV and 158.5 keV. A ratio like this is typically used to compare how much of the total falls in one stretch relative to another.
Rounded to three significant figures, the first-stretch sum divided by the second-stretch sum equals 1.04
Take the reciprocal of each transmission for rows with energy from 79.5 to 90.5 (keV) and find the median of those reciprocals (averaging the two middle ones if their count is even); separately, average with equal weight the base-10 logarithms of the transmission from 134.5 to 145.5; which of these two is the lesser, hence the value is 0.248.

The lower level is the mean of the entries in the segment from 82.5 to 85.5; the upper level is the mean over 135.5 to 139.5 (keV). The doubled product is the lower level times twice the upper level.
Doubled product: 6.7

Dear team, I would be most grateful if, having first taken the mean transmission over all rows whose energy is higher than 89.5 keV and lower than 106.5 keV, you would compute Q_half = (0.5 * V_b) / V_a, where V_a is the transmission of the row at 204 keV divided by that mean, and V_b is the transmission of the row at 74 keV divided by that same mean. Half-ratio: 0.49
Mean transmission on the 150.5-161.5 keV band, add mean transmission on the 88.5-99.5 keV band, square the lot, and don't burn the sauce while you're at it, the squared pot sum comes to 17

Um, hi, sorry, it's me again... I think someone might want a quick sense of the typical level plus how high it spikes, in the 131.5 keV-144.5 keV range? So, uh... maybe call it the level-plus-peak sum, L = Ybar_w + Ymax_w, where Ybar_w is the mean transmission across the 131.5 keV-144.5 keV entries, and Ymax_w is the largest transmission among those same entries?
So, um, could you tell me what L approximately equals 3.59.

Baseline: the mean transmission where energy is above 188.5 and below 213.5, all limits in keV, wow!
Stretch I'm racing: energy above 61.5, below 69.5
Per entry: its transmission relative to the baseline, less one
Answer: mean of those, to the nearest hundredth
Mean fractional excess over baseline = 0.15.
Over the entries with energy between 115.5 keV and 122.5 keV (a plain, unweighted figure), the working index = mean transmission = 1.52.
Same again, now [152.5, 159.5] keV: 2.07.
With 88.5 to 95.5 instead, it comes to 2.01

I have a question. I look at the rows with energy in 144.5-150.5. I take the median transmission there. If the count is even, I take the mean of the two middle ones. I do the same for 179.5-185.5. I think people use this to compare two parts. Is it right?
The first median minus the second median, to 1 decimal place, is -0.2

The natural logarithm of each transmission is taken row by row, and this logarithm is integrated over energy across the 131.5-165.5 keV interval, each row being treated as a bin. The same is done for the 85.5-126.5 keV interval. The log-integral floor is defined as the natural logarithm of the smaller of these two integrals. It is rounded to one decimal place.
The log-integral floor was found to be 3.1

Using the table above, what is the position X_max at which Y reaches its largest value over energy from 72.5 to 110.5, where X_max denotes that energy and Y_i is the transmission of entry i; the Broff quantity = 73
